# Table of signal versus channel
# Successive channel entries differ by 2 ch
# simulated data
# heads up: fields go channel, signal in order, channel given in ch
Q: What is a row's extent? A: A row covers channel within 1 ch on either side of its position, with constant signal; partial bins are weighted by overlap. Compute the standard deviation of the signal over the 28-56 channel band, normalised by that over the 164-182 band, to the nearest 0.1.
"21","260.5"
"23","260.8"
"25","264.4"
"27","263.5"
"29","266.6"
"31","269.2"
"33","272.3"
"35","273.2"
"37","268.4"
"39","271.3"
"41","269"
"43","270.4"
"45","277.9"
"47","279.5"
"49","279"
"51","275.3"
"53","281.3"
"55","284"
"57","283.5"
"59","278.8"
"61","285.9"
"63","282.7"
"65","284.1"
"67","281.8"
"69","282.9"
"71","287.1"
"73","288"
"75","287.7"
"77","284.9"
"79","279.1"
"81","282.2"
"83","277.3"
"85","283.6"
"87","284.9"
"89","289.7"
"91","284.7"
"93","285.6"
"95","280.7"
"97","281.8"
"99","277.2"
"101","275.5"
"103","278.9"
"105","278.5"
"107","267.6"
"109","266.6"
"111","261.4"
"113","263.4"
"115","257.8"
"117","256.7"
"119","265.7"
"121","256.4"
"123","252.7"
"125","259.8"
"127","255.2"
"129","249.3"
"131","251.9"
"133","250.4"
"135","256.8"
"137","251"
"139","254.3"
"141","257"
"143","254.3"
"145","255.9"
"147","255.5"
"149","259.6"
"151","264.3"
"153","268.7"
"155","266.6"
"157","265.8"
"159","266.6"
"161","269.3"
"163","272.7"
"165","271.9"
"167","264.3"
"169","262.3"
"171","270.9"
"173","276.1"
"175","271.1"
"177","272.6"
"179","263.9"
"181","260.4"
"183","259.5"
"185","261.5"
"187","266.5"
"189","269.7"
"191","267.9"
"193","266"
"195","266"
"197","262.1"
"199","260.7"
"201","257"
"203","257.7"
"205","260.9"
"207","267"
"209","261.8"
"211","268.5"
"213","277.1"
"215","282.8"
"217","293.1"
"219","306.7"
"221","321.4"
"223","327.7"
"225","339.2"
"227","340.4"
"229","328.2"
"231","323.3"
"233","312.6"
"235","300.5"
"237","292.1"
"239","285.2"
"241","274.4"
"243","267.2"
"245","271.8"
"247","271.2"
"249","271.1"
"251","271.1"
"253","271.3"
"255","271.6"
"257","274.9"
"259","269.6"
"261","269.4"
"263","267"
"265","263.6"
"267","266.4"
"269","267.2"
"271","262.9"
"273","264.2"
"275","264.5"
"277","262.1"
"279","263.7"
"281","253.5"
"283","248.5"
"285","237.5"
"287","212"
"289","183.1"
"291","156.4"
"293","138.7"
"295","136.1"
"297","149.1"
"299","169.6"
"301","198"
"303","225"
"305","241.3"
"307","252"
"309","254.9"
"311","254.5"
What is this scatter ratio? 1.0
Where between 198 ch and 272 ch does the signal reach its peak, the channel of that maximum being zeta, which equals 227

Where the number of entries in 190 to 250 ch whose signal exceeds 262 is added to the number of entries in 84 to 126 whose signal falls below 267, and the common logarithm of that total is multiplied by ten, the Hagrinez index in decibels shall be 15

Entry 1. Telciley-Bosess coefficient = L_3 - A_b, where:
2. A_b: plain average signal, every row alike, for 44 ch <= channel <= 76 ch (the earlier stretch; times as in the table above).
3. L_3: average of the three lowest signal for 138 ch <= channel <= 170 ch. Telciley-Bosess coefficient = -28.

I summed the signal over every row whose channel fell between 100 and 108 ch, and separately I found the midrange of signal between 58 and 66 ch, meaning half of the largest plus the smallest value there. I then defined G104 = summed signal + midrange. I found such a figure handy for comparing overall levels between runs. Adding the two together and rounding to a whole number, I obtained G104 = 1383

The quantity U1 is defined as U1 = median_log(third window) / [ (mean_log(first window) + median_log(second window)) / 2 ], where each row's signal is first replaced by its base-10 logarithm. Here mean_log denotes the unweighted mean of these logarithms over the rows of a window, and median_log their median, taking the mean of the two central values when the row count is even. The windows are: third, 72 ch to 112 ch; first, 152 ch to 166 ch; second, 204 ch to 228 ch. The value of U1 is 1.00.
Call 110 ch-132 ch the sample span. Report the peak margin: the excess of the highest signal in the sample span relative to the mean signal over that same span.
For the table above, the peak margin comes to 8.4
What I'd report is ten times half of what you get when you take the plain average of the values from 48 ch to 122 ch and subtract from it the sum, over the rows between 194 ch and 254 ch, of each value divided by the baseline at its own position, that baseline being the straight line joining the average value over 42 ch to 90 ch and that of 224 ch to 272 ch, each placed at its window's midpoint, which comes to 1238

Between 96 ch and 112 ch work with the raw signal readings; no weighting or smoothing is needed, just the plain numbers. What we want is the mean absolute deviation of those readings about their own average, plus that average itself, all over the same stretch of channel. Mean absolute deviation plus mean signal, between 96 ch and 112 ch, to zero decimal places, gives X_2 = 280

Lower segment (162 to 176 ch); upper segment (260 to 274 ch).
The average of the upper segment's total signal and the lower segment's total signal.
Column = 1875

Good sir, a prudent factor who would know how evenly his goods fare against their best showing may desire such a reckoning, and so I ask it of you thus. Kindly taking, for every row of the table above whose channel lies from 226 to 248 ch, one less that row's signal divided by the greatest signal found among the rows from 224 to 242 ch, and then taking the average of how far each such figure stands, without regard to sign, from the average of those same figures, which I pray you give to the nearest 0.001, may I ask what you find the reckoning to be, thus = 0.064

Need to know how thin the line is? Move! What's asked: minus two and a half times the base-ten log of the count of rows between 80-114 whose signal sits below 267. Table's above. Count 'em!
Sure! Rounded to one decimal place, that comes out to -1.2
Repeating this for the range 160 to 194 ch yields -2.3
